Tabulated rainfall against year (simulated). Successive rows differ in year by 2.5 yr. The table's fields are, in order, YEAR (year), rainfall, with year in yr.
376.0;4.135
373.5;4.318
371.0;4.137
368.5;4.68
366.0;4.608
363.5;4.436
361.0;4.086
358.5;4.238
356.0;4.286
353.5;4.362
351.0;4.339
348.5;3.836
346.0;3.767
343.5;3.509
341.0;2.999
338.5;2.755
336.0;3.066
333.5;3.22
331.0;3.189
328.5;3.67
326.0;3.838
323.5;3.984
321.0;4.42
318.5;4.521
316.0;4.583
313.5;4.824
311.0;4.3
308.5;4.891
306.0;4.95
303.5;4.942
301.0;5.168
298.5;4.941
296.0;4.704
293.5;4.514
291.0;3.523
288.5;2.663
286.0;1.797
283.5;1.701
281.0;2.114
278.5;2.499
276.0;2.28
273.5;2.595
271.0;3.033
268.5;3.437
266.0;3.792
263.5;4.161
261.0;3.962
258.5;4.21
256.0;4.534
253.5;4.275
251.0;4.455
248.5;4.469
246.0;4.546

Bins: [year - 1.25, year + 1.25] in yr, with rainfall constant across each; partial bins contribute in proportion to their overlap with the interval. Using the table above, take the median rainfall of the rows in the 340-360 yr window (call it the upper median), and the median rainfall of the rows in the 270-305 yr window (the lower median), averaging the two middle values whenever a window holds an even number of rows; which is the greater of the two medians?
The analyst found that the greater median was 4.0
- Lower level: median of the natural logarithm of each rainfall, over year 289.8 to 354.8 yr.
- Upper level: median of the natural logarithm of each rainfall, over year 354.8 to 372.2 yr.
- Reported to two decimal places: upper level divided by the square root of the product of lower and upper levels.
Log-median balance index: 1.00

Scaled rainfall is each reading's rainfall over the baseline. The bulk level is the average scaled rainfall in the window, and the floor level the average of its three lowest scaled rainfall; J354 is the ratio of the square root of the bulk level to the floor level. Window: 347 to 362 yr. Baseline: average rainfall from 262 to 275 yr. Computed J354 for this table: 0.93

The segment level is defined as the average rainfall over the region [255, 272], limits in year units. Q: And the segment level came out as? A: 3.88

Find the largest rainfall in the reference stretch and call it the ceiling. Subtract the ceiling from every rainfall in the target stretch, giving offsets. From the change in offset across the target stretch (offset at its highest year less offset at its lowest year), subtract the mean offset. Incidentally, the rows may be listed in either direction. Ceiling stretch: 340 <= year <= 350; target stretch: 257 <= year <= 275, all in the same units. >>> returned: -1.4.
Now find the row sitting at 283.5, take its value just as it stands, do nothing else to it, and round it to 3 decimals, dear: 1.701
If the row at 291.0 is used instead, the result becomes 3.523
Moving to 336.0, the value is 3.066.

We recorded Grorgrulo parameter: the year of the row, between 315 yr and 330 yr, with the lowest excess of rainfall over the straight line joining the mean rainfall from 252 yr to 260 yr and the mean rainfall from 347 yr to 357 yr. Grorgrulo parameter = 328.5 yr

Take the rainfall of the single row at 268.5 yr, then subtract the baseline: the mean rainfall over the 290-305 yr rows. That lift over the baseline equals -1.2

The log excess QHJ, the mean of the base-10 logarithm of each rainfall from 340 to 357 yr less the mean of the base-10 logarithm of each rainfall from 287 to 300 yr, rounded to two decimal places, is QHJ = -0.01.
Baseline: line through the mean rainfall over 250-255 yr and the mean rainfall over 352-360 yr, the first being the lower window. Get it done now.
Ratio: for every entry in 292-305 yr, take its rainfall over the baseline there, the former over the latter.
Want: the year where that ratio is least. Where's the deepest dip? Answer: 293.5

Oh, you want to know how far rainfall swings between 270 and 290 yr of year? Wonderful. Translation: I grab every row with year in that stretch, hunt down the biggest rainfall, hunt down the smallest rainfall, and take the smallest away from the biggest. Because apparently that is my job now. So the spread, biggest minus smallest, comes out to 1.3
